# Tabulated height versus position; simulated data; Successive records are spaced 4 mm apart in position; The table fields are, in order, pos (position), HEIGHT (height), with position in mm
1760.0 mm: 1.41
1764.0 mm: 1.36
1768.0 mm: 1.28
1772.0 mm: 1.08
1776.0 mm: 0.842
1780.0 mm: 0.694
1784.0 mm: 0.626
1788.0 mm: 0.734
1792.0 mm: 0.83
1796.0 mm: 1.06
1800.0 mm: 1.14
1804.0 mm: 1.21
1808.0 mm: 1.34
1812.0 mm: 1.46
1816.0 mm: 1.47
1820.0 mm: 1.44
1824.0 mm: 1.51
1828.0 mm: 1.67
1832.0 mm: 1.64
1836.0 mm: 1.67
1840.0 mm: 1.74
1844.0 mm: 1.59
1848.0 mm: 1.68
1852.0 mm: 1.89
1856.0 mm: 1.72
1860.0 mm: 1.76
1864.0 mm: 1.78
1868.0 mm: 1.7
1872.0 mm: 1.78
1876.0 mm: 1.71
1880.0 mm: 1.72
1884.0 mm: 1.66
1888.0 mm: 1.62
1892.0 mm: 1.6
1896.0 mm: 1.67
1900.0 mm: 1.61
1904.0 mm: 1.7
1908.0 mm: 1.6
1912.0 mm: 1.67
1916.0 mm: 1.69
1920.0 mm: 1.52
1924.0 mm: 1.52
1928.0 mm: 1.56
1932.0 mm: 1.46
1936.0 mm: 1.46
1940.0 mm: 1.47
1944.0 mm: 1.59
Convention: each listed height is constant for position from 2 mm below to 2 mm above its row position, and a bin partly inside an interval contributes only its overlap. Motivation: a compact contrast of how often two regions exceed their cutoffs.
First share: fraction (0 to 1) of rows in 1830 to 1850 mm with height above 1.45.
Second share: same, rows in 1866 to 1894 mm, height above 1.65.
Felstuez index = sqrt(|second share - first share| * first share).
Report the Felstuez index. 0.53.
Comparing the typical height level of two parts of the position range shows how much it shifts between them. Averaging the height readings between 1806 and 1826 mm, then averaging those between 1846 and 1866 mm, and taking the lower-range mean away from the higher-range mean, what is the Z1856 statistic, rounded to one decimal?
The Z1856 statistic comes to 0.3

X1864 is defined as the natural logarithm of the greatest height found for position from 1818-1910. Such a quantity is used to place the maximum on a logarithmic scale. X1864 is 0.64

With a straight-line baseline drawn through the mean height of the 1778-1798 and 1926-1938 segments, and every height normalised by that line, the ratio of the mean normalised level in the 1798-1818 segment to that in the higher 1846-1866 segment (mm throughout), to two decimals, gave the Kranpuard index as 0.95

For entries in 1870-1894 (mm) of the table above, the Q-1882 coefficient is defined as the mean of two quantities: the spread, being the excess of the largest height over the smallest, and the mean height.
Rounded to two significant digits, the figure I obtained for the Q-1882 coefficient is 0.93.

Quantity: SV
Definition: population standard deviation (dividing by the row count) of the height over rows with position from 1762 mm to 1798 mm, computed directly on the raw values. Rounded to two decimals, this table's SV 0.25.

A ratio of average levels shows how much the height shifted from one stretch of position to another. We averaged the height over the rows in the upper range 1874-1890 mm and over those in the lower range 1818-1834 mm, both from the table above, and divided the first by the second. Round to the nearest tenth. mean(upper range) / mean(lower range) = 1.1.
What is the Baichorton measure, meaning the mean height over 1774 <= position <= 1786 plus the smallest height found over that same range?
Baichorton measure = 1.3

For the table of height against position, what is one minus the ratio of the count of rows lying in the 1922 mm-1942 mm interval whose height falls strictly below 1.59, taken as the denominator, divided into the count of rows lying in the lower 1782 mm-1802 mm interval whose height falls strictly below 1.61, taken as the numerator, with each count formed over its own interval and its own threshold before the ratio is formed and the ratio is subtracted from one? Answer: 0.00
